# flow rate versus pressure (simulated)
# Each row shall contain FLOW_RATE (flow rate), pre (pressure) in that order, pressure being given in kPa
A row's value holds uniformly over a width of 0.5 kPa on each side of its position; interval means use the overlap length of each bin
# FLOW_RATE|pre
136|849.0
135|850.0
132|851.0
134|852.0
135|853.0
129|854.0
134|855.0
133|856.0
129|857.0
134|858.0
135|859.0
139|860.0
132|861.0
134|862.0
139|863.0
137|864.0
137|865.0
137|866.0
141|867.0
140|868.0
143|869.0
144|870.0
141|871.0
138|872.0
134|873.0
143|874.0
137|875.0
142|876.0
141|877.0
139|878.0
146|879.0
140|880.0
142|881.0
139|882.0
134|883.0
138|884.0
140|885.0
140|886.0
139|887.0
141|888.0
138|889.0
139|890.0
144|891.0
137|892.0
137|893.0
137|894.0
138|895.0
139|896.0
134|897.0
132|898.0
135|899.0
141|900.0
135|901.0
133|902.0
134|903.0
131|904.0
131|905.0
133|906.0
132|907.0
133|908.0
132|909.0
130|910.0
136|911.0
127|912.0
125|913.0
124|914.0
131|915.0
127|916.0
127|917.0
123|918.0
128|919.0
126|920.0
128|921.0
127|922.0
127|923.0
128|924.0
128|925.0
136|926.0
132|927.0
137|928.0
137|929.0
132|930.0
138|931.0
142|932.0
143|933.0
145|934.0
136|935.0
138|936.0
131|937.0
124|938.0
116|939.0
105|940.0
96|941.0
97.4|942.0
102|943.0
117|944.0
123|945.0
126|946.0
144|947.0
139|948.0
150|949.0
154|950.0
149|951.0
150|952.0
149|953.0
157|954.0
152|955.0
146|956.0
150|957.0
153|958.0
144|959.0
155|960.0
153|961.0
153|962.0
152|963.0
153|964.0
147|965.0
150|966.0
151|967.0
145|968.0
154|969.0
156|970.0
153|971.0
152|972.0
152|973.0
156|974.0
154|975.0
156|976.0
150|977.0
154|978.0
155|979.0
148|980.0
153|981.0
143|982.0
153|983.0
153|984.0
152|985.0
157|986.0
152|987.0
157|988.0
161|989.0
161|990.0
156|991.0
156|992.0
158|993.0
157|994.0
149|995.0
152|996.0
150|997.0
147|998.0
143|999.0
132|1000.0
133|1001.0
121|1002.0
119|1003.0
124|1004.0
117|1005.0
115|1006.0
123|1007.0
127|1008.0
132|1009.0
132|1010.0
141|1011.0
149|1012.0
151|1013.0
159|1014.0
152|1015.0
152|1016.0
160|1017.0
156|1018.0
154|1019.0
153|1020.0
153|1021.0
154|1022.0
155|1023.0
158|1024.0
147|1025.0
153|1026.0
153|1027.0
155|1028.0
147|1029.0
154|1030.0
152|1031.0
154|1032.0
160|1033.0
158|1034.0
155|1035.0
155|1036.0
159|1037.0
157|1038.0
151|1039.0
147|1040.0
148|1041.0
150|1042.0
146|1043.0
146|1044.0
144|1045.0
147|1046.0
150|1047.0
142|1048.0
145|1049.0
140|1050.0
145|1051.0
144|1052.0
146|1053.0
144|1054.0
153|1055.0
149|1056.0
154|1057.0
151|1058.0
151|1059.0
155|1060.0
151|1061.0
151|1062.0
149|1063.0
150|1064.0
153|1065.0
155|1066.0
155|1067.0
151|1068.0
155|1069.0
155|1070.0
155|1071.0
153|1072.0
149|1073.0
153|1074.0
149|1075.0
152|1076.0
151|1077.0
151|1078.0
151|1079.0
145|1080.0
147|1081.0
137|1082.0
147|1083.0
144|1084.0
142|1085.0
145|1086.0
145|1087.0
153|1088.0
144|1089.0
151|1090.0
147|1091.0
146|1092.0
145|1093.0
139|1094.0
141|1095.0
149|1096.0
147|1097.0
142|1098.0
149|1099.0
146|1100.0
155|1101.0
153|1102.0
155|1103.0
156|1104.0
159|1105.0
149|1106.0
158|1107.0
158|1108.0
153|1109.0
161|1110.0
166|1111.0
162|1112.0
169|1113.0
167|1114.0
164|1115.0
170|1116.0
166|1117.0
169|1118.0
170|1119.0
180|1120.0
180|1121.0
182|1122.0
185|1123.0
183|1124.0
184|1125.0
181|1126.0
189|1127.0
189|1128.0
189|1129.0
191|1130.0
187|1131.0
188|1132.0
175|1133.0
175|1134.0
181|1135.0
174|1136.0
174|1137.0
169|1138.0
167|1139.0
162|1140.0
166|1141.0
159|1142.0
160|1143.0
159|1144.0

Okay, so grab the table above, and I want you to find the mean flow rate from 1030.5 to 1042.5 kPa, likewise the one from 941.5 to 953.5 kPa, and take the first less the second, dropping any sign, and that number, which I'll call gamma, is 20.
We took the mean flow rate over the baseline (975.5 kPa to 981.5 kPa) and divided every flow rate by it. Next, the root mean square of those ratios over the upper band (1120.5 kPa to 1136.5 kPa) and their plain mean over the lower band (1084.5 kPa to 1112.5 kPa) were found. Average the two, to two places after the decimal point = 1.09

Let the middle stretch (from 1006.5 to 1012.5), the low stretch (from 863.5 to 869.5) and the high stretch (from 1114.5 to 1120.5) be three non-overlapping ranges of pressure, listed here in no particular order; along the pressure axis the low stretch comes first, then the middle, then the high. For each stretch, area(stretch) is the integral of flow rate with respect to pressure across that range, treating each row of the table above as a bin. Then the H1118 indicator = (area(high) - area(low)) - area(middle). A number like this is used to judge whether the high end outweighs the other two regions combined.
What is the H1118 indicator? -620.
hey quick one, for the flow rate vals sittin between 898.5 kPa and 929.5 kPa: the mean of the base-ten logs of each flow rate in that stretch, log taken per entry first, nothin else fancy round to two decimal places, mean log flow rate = 2.12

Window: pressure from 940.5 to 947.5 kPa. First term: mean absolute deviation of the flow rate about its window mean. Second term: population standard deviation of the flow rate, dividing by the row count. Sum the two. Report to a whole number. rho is 31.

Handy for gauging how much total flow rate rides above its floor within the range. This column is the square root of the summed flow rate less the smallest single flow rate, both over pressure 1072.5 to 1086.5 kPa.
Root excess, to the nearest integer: 44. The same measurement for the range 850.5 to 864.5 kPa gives 42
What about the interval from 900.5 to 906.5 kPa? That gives 26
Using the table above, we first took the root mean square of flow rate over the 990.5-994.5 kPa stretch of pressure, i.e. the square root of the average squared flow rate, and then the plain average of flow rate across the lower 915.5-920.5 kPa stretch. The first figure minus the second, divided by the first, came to 0.19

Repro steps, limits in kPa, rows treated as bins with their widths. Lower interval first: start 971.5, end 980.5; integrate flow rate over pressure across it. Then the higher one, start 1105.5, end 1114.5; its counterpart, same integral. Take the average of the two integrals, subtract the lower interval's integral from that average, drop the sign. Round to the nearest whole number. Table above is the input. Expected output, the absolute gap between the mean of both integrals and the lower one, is 33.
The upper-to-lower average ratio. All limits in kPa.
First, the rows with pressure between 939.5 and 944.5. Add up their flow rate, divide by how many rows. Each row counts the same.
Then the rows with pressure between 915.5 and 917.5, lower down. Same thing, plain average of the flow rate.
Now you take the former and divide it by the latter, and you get 0.815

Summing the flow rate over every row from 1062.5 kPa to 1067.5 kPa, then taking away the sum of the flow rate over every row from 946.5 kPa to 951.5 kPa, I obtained 26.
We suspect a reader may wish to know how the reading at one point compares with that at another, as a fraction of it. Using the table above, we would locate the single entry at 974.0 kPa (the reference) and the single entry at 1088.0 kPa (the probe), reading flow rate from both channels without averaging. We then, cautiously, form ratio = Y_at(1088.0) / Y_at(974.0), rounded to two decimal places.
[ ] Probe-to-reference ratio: 0.98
